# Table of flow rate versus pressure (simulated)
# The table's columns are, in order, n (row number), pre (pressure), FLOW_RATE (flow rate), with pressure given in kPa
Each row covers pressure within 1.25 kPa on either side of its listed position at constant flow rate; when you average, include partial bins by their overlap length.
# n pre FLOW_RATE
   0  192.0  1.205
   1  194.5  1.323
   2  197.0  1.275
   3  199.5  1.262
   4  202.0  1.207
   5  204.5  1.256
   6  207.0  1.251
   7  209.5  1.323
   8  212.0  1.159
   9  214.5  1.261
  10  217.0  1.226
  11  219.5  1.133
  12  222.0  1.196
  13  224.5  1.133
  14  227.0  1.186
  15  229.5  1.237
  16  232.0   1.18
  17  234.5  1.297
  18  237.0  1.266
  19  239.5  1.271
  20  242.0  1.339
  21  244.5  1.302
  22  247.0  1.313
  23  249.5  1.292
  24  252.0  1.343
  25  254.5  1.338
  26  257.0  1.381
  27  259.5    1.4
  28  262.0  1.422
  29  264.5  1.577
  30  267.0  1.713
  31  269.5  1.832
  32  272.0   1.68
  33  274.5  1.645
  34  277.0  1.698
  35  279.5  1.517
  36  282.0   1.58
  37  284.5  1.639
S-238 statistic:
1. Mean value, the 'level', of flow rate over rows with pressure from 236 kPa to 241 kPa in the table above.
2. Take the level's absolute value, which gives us 1.27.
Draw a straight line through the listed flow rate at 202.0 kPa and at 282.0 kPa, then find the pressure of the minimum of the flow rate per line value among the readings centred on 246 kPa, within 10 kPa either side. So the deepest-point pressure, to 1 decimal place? 249.5 kPa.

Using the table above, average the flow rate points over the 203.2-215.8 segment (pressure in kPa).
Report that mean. 1.25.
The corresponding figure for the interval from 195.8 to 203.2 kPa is 1.25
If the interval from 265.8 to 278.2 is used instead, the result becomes 1.71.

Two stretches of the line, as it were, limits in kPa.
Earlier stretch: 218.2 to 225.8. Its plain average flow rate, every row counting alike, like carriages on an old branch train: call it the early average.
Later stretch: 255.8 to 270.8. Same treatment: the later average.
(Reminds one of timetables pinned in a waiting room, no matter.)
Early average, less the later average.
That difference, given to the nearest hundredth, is -0.40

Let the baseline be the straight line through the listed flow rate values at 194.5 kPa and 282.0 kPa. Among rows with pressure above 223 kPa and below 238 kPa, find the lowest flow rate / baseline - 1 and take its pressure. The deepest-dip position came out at 224.5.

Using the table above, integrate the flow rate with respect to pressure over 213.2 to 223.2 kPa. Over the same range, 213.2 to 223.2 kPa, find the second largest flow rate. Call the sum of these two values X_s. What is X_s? 13.3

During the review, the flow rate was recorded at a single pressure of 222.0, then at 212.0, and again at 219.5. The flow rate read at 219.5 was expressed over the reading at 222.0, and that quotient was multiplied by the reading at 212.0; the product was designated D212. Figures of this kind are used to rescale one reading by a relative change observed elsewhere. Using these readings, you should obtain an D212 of 1.10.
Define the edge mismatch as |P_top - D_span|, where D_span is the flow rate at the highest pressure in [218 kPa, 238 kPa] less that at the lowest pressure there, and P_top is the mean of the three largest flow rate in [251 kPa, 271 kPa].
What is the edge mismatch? 1.57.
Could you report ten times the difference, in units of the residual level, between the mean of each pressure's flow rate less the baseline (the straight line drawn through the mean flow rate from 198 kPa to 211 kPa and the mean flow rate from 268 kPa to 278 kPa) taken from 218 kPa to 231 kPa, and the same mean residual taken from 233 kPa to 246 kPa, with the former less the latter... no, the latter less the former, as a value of 0.2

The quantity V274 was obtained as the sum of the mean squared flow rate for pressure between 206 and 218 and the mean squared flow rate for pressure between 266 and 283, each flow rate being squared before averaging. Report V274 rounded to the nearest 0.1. 4.3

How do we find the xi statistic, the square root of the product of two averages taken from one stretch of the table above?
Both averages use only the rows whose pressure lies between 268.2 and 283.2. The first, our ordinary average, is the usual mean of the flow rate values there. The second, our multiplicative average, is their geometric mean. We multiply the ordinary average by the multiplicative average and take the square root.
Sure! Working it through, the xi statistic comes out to 1.66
